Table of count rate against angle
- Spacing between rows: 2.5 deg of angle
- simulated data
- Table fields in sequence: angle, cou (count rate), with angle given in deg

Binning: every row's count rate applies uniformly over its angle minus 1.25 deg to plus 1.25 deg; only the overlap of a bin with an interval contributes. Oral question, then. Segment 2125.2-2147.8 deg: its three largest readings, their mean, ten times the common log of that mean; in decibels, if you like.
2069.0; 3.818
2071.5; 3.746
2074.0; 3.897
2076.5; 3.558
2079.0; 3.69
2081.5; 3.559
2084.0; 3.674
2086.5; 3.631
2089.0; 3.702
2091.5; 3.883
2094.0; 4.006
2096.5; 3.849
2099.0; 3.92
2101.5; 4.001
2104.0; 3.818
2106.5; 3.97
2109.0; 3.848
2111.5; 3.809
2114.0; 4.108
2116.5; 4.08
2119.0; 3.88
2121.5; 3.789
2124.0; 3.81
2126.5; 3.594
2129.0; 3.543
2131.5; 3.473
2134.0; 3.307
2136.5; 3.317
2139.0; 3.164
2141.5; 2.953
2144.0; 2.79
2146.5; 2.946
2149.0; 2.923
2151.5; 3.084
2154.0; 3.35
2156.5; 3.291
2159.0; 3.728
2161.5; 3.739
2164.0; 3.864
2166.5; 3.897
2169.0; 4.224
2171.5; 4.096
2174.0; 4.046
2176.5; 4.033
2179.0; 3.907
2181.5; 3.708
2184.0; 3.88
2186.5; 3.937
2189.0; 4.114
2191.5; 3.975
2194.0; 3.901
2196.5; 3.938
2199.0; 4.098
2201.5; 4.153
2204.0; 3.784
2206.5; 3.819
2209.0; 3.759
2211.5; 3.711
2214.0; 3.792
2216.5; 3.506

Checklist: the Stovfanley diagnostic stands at 5.49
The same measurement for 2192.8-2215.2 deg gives 6.09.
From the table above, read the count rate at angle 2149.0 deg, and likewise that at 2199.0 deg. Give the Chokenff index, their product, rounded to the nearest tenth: 12.0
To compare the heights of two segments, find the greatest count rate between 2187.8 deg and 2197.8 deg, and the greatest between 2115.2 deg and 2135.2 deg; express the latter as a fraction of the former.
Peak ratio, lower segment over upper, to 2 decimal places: 0.99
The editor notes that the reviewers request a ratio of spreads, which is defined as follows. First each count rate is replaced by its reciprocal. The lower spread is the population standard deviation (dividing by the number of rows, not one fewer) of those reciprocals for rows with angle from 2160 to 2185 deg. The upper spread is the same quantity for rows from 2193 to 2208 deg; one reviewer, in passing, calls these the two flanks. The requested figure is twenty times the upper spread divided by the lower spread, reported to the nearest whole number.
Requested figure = 18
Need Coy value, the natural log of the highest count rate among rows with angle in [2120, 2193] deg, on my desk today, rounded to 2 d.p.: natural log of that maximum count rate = 1.44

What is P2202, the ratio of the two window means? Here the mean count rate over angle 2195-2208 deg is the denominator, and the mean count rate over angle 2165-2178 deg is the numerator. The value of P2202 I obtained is 1.03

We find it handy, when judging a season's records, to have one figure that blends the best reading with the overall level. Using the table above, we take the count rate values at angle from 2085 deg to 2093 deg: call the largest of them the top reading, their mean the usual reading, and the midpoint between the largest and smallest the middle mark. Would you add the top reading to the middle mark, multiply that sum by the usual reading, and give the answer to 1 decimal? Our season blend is 28.6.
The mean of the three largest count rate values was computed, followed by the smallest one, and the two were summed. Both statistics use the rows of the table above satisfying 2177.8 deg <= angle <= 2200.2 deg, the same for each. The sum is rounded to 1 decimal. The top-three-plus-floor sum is 7.8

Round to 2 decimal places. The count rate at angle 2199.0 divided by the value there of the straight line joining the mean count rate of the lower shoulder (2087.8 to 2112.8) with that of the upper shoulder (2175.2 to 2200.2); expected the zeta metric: 1.04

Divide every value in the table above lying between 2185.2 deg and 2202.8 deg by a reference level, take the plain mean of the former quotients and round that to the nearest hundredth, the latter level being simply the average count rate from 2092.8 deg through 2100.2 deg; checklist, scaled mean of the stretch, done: 1.02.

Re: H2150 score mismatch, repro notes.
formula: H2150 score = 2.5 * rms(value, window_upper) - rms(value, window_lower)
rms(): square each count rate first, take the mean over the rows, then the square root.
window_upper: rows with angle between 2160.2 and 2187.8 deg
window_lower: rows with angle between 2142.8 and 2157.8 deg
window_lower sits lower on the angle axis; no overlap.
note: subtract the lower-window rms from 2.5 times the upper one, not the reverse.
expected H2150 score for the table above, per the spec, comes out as 6.8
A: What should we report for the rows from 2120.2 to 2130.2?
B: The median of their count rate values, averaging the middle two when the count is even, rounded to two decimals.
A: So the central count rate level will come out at 3.69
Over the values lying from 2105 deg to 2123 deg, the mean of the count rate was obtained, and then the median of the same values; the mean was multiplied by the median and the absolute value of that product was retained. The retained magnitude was 15.2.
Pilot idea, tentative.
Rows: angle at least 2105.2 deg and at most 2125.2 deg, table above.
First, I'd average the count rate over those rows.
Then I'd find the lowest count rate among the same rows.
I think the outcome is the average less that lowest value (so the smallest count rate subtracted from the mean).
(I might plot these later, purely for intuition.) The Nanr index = 0.12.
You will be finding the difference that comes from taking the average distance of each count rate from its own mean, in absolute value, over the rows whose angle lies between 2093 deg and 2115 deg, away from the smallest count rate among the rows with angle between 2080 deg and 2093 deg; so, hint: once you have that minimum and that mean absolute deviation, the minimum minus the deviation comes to 3.5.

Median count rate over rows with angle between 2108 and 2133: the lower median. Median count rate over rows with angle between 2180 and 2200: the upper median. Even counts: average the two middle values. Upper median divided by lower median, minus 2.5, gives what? -1.47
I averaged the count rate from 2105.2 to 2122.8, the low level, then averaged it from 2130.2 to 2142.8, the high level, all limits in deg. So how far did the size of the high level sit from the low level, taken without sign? 0.7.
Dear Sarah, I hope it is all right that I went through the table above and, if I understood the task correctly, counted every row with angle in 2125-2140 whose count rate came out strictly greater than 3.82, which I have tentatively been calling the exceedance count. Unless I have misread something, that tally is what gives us 0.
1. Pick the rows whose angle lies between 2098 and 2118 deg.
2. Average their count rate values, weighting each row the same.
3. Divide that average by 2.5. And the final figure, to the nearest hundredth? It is 1.58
